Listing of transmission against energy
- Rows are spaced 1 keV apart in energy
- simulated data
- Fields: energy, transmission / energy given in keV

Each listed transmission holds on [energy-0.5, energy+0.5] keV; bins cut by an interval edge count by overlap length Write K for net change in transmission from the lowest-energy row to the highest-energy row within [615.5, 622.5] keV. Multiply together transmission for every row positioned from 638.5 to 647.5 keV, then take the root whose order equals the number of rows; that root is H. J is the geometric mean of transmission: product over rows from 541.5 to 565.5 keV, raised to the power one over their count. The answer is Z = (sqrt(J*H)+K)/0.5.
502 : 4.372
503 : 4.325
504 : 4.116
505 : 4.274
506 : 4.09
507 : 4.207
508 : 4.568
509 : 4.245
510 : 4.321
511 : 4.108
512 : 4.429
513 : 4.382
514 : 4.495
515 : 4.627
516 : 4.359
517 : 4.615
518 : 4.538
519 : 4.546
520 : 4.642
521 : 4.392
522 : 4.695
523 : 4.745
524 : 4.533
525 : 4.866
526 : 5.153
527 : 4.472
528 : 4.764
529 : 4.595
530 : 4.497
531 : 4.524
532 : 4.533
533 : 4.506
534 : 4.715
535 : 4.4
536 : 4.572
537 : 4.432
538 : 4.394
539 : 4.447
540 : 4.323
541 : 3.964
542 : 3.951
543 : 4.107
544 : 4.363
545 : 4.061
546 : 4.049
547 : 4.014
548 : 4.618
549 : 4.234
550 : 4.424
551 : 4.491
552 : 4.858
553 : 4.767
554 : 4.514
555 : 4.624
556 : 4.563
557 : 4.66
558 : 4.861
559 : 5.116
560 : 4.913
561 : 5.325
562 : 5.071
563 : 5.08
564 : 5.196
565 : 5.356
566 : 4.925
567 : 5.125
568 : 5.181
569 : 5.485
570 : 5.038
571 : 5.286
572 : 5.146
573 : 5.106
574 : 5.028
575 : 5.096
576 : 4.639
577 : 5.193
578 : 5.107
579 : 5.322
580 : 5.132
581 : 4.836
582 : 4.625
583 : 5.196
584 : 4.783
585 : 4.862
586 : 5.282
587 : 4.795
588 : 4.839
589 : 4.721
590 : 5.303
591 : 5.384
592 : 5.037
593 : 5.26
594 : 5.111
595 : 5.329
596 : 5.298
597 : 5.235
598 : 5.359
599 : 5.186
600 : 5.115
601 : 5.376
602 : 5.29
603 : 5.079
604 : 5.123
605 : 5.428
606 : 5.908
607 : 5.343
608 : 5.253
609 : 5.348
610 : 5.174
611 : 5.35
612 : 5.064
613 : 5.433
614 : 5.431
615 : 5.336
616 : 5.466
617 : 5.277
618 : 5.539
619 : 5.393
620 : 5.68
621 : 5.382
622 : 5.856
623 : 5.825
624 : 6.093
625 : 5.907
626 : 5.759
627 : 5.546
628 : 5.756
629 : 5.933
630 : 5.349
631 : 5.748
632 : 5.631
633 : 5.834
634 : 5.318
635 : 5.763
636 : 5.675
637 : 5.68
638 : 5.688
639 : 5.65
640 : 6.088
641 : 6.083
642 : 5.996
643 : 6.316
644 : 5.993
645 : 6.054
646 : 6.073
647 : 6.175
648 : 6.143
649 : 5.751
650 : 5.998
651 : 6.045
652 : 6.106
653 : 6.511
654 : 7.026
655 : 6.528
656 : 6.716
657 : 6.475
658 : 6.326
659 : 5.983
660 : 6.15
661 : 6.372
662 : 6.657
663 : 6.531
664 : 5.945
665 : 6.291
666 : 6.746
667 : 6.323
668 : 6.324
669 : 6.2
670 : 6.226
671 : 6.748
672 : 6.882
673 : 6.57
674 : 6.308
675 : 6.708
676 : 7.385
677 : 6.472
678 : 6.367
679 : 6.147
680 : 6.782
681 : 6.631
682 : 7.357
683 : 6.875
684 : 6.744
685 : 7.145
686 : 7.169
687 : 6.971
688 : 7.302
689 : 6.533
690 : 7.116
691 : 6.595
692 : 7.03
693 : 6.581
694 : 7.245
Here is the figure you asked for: 11.3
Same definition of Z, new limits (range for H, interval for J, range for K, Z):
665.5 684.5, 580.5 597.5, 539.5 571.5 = 13.5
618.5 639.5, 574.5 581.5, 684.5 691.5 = 9.6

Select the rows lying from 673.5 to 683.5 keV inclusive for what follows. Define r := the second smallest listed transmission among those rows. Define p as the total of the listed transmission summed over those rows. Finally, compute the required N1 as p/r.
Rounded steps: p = 67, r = 6.308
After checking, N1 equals 11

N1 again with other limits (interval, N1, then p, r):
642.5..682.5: 43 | 256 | 5.945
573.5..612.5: 43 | 201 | 4.639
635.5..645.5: 10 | 59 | 5.675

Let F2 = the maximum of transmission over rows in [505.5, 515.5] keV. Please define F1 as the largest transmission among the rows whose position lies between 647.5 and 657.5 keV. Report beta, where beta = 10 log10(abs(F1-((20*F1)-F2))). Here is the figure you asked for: 21.1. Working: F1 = 7.026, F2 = 4.627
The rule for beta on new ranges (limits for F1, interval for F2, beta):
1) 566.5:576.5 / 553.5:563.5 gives 20.0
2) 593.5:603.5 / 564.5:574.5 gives 19.9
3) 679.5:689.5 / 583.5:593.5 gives 21.3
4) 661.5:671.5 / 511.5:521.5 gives 20.9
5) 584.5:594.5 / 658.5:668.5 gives 19.8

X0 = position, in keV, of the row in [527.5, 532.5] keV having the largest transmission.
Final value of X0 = 528 keV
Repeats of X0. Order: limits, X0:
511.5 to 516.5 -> 515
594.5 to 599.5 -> 598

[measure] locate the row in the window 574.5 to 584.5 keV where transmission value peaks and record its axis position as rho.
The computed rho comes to 579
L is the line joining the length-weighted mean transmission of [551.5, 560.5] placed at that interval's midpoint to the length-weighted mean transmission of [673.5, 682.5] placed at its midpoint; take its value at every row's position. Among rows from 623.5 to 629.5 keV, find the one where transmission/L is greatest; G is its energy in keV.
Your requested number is 624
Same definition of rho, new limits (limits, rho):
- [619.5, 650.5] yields 643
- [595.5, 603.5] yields 601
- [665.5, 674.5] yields 672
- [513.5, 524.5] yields 523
